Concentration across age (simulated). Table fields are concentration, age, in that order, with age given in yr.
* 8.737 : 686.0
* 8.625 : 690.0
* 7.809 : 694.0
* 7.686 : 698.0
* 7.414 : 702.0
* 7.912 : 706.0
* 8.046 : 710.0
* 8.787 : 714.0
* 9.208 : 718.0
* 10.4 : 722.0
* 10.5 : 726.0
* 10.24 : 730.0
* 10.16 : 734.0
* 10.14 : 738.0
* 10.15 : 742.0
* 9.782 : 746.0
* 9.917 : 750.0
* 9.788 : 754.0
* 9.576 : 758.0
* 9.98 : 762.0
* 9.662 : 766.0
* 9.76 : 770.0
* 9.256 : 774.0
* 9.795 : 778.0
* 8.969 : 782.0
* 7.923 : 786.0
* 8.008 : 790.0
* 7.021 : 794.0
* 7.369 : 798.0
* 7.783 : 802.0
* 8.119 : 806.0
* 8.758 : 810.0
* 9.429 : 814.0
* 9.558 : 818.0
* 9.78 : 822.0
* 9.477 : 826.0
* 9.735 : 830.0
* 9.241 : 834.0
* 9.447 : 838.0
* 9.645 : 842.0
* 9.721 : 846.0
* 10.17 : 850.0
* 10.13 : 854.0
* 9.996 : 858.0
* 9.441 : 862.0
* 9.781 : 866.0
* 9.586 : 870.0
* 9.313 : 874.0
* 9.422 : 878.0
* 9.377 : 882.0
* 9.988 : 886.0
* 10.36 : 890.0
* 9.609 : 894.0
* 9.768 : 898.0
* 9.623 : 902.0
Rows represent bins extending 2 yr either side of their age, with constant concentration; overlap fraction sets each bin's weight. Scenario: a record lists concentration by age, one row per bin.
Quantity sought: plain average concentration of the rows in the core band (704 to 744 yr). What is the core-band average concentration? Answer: 9.6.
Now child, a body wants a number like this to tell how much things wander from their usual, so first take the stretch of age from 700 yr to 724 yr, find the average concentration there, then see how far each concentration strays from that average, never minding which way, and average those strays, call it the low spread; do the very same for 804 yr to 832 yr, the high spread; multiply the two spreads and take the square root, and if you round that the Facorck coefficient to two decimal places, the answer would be 0.63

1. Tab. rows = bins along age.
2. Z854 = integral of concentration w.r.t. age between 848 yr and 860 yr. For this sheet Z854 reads 121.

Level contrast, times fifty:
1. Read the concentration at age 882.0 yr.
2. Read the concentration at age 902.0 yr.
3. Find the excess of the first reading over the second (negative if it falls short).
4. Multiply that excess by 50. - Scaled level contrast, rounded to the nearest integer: -12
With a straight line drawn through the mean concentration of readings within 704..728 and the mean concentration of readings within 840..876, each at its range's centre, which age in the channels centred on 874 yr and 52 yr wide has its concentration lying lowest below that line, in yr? 874.0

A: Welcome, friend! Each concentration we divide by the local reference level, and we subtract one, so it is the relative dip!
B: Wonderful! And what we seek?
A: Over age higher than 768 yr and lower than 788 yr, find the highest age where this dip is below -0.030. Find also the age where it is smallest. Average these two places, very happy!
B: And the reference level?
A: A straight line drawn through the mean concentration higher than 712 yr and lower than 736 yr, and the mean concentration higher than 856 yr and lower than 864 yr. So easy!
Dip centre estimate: 786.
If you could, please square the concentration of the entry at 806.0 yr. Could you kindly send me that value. 66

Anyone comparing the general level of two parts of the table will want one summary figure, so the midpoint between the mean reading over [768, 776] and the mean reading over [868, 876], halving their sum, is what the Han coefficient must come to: 9.48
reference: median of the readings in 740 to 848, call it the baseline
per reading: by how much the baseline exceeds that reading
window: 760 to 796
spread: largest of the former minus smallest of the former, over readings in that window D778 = 3.0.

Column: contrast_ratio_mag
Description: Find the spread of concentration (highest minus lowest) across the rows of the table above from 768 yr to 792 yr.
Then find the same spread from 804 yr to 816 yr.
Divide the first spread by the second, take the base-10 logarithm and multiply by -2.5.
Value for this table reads -0.4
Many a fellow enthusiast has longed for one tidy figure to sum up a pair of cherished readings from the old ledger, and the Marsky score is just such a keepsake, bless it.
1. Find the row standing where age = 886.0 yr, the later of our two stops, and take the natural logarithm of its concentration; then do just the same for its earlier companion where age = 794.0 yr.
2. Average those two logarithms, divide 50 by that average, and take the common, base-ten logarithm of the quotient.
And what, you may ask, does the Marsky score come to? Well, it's 1.37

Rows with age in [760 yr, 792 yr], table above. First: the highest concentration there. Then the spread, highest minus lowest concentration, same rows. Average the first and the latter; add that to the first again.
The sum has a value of 16.0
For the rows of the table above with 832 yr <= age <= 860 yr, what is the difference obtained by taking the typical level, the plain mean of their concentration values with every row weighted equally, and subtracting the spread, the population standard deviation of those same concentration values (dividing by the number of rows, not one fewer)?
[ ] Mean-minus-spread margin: 9.4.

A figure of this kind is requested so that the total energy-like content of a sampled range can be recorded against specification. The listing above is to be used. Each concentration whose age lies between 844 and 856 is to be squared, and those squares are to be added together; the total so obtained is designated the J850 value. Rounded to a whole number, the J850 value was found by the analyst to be 301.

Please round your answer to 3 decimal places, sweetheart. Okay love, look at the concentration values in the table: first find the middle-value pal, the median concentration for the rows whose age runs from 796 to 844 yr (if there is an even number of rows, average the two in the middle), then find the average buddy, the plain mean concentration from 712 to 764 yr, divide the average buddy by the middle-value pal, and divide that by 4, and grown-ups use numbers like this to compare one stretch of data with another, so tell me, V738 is 0.262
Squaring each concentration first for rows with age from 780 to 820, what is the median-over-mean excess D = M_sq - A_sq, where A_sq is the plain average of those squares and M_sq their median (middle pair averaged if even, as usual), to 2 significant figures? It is -4.4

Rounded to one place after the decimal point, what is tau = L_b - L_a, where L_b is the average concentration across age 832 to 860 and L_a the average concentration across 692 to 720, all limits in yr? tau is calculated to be 1.6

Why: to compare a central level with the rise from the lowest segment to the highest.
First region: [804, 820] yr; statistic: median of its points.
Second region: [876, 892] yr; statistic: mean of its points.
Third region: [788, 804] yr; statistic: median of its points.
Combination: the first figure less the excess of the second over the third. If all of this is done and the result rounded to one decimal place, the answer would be 6.9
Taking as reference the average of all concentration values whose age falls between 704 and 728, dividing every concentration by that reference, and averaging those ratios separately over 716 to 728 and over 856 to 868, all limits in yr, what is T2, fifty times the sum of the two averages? 108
